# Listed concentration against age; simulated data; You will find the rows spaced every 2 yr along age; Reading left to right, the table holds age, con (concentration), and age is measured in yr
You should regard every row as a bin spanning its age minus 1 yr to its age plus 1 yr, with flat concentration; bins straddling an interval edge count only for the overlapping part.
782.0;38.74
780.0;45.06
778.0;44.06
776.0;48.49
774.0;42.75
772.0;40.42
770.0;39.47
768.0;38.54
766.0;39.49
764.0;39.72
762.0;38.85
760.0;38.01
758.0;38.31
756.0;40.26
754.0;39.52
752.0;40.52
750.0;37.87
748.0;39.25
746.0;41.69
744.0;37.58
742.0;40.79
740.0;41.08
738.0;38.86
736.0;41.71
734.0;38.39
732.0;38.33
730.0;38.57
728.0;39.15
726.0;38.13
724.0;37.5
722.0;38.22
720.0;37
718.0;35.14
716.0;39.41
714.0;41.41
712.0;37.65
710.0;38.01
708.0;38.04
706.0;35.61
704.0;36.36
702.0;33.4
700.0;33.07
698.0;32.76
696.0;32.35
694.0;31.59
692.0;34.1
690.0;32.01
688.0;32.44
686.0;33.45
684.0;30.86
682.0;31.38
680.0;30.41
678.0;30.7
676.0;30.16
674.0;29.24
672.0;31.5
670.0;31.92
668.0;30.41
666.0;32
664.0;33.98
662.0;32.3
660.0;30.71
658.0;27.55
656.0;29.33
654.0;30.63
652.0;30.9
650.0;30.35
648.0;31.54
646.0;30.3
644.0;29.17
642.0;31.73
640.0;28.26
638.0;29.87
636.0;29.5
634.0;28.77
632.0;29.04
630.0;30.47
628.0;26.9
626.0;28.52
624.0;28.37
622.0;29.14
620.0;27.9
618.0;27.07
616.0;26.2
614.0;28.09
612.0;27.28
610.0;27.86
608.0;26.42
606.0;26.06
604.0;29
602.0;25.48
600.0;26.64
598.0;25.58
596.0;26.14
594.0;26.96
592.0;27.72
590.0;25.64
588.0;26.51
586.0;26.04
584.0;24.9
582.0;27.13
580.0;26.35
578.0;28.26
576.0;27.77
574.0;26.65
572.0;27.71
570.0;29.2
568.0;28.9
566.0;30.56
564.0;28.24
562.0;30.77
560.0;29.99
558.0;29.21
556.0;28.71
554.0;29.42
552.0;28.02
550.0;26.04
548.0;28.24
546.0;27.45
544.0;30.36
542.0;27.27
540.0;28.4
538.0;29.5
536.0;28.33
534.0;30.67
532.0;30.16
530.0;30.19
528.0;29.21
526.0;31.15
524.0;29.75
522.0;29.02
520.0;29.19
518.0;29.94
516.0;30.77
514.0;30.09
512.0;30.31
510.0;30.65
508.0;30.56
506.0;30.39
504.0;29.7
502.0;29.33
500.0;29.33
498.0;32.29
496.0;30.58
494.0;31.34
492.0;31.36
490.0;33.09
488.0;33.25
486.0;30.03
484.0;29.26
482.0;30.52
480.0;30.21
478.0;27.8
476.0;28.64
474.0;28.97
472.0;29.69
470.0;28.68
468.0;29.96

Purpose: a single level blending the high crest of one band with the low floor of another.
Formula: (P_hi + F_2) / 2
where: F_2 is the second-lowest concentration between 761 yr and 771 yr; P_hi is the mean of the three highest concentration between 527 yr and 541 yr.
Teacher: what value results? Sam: 35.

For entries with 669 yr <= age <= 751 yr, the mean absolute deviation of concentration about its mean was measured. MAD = 3.31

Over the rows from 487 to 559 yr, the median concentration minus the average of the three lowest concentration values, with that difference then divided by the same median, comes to 0.10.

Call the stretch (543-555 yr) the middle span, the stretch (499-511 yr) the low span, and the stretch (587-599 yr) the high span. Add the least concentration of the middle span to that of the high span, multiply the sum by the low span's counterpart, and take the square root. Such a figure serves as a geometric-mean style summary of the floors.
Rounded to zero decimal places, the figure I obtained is 39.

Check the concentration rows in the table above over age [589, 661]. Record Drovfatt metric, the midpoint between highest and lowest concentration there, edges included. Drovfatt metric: 29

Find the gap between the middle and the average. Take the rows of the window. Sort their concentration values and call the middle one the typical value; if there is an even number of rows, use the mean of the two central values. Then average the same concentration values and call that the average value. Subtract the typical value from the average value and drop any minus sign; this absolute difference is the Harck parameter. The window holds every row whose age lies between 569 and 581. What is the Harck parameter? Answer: 0.08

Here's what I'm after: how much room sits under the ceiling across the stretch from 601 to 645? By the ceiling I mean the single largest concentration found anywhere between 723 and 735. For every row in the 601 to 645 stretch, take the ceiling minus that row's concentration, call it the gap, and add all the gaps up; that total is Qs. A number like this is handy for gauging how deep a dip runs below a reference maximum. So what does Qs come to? 240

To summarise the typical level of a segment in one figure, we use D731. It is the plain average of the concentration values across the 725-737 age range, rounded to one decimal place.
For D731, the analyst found 39.0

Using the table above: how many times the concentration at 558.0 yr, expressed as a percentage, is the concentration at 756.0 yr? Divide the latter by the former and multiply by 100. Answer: 138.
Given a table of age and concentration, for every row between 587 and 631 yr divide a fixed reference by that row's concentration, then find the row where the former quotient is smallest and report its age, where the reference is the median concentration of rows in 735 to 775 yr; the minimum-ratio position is 630.0 yr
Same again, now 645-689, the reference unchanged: 664.0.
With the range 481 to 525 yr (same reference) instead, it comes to 488.0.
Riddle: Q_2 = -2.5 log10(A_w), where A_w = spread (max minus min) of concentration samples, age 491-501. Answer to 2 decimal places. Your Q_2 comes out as -1.18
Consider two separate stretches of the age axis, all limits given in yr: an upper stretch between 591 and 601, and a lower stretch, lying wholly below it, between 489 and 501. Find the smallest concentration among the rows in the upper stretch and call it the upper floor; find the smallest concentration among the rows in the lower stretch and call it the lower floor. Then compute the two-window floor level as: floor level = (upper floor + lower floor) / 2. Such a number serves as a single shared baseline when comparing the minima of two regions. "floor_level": 27.5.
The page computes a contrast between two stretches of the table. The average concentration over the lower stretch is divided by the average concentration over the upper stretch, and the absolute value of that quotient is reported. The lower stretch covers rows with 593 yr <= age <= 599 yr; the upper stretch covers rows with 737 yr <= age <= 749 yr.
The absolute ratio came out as 0.66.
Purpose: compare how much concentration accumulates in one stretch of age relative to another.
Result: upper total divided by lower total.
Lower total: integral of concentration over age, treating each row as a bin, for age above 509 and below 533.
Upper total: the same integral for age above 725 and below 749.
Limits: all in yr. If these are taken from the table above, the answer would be 1.31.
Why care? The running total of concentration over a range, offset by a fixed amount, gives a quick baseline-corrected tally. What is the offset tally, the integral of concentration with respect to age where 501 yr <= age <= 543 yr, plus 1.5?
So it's 1251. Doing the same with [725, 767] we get 1654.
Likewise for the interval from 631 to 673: 1281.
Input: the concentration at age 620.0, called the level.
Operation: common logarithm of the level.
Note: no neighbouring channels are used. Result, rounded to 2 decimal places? 1.45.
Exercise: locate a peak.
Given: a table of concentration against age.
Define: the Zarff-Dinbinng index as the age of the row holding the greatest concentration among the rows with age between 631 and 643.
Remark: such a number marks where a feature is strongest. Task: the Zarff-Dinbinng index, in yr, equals 642.0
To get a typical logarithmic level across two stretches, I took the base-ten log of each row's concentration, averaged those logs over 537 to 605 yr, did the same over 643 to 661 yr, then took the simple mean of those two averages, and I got 1.460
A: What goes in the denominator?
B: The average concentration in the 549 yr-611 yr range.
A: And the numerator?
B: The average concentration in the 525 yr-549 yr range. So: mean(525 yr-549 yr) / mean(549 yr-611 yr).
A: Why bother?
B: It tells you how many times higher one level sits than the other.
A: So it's 1.06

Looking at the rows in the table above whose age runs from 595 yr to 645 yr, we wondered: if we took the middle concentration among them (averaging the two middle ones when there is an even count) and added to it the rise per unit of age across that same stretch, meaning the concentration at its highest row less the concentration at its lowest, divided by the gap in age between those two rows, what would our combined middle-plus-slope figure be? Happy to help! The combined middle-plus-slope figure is 28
